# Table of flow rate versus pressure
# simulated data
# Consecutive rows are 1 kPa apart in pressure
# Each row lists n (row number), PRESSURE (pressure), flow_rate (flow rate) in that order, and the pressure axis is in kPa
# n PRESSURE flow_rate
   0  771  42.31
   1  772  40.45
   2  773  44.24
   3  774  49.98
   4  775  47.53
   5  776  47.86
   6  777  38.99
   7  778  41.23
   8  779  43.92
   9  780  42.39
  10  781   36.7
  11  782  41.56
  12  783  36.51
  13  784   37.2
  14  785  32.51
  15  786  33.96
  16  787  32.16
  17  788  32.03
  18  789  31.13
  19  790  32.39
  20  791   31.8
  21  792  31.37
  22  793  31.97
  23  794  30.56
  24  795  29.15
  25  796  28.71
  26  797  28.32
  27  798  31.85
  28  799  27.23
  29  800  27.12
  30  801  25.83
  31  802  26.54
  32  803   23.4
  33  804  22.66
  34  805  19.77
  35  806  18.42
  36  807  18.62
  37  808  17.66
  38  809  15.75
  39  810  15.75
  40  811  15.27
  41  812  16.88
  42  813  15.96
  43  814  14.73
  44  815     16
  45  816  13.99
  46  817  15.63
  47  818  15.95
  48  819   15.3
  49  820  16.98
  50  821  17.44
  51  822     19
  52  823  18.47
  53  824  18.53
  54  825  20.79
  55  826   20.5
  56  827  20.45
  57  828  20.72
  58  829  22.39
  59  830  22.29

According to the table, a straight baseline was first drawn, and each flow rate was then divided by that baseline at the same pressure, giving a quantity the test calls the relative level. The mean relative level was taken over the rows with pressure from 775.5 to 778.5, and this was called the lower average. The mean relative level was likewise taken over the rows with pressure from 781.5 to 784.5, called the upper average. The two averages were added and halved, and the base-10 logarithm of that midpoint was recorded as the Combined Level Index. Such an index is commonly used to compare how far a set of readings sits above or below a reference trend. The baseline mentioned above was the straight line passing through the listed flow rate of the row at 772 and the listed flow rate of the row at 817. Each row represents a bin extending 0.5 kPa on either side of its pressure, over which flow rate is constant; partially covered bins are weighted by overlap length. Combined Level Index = 0.051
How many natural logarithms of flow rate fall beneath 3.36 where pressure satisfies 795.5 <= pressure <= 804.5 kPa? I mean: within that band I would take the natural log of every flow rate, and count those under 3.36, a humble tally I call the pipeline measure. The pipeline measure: 8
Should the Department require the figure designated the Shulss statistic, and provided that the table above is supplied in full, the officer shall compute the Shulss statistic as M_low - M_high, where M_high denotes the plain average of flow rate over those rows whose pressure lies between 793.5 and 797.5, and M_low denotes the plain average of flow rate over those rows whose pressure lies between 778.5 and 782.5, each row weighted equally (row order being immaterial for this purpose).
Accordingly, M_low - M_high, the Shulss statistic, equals 12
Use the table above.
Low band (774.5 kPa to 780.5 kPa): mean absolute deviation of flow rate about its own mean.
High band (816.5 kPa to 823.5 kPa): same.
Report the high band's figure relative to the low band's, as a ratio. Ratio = 0.4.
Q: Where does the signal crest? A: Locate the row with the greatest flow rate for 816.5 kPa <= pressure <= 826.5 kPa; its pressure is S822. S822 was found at 825 kPa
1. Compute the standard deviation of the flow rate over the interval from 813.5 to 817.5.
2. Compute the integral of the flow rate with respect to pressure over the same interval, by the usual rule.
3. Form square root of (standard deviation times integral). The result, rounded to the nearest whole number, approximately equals 7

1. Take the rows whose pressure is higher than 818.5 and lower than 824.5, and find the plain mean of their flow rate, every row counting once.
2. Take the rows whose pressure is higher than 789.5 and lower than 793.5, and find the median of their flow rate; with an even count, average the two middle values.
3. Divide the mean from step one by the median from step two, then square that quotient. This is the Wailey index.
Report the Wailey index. 0.31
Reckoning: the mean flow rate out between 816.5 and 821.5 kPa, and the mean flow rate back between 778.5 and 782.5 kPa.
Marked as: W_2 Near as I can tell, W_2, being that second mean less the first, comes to 25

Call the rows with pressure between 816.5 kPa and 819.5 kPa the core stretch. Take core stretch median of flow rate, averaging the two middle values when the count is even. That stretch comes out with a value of 16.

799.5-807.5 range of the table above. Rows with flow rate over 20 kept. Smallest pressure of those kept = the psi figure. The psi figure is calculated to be 800 kPa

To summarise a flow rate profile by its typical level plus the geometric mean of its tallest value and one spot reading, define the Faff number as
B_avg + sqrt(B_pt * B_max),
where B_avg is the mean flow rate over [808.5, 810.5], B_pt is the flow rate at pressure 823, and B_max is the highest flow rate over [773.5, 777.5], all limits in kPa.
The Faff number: 46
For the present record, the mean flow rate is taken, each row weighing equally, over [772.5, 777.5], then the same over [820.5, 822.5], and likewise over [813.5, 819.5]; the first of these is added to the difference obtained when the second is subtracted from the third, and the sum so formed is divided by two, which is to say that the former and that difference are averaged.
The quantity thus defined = 21.4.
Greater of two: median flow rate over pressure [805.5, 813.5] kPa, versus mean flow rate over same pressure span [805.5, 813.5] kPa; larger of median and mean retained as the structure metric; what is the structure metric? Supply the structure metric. 17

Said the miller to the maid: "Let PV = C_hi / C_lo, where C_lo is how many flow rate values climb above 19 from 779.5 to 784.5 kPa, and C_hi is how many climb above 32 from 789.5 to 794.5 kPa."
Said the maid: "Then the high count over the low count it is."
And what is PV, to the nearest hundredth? 0.20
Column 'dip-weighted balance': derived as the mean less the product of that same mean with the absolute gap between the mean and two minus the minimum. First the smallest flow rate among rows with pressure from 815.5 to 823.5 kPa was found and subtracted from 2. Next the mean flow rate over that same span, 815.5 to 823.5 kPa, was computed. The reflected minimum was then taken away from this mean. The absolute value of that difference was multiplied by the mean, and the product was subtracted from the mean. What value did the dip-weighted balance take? -458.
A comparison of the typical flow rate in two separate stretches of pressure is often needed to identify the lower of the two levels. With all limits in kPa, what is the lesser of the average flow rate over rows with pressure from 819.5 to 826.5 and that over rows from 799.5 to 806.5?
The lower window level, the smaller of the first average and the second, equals 18.8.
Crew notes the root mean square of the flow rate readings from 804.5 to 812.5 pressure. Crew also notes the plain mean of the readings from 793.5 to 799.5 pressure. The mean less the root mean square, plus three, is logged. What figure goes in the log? 15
